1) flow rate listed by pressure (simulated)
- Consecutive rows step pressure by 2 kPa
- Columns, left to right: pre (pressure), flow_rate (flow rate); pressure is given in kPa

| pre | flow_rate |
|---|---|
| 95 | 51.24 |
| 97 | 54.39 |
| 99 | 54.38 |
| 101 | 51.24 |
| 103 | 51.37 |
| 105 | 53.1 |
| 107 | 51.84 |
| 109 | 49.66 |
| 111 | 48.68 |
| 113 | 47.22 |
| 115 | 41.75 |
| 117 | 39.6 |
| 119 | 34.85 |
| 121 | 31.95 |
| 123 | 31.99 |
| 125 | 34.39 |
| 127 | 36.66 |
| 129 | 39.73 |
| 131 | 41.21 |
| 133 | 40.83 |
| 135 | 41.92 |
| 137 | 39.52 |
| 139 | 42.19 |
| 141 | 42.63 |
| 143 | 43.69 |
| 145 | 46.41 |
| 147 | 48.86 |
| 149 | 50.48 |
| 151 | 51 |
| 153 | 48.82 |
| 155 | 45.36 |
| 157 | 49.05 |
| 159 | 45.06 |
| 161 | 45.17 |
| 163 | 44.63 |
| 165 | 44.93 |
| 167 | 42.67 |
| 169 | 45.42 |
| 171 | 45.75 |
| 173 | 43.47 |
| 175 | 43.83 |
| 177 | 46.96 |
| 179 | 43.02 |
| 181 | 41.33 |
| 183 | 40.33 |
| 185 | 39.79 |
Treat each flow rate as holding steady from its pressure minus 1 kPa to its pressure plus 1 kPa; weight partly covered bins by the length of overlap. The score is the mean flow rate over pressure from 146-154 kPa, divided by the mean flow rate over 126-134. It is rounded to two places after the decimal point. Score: 1.26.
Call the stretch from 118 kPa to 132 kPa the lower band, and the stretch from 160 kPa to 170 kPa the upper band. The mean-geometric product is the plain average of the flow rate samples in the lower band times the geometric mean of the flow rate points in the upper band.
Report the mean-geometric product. 1596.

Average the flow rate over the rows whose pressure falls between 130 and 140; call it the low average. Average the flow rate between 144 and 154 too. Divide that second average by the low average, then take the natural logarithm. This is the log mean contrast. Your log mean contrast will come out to 0.18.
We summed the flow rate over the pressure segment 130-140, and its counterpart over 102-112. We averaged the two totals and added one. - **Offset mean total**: 231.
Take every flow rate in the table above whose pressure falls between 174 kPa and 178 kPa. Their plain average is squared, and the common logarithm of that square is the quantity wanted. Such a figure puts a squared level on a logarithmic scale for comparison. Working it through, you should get 3.31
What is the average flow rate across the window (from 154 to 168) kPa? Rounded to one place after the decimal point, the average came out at 45.3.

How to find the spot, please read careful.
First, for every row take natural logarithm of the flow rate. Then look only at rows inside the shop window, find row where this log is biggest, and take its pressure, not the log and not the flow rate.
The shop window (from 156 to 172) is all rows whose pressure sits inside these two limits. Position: 157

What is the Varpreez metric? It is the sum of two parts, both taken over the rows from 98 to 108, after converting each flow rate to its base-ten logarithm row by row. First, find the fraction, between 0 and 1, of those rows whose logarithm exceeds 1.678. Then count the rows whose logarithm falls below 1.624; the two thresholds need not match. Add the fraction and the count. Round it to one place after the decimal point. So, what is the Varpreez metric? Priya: 1.0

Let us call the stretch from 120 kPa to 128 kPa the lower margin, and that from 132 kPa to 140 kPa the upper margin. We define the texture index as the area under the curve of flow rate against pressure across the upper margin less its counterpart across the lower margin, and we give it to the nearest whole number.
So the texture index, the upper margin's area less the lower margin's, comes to 59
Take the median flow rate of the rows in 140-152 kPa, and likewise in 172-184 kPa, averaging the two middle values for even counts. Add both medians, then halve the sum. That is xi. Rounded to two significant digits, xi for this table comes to 45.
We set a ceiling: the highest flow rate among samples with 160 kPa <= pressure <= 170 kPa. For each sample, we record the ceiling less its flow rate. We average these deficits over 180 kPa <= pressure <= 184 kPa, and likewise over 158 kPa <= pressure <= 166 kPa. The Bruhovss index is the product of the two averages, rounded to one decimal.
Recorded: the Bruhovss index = 2.2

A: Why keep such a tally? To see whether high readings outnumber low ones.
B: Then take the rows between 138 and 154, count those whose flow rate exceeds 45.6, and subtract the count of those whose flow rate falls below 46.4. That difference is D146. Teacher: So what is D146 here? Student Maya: 2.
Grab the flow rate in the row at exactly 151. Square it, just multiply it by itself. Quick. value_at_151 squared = 2601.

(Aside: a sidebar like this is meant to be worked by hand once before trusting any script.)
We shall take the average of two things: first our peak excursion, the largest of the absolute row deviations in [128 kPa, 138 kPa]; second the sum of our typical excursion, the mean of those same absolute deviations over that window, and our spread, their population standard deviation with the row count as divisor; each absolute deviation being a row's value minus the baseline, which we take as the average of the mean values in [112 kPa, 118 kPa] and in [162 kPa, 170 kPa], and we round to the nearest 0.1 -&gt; 4.0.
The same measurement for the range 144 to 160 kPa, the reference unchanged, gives 7.0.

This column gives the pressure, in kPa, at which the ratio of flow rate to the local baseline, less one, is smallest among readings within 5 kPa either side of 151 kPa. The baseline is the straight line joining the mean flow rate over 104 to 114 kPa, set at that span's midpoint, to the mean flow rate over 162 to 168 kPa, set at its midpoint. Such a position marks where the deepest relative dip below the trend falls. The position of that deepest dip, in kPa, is 155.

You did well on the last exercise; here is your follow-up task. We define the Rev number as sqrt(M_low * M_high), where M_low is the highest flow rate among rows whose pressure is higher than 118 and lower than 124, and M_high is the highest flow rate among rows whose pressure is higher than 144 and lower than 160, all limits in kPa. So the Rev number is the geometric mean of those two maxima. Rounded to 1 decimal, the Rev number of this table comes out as 42.2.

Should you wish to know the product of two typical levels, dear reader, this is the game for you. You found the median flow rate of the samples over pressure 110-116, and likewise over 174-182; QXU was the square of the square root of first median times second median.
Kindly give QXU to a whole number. 2051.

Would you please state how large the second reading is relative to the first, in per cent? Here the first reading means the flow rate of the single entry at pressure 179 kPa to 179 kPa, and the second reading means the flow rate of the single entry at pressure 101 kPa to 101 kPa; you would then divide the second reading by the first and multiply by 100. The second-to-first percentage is 119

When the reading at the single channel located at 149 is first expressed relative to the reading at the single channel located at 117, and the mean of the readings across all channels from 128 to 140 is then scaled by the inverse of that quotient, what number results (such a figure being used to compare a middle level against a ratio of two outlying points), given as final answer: 32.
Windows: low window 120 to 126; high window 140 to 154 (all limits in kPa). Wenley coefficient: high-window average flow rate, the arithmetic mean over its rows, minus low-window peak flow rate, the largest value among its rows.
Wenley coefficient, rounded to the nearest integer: 13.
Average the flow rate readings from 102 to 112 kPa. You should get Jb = 51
